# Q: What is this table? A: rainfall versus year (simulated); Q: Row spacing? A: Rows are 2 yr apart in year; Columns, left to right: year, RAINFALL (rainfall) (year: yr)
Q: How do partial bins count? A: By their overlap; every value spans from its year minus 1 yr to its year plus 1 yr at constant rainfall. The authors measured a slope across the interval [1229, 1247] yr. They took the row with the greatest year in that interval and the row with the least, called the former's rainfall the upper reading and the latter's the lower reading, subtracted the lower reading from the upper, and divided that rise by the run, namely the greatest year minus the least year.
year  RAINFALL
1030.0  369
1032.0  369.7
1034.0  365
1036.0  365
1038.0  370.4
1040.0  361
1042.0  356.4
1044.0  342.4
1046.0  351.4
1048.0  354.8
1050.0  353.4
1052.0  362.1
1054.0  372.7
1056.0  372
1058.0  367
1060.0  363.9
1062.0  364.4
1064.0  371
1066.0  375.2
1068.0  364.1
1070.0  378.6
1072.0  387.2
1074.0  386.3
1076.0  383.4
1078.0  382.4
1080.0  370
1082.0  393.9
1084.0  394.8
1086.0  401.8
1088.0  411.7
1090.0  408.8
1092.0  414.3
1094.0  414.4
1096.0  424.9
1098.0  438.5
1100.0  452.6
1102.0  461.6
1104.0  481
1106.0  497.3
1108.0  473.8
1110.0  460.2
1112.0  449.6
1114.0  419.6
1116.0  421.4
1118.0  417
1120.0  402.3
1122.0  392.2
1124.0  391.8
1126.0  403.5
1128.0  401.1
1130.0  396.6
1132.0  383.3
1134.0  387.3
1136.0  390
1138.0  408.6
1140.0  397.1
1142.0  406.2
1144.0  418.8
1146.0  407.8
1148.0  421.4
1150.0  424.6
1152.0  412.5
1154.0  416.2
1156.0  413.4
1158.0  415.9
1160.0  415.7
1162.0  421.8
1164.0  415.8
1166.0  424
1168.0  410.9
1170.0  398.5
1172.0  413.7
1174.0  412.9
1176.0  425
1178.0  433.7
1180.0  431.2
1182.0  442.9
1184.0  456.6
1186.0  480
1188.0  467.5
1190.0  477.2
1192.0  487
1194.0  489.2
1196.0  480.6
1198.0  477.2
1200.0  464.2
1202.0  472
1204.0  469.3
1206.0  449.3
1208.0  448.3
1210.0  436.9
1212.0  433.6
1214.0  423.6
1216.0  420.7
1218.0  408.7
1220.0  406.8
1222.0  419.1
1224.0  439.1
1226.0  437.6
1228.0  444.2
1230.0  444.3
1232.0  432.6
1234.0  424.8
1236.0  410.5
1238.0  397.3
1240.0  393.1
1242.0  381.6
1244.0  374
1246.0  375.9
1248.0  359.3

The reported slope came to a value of -4.3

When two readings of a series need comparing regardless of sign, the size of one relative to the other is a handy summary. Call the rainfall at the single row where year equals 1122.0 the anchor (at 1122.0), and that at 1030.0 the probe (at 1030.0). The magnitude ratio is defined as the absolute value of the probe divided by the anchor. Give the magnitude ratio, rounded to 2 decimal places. 0.94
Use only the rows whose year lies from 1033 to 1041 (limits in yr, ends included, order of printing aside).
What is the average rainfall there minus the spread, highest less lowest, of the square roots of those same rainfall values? 365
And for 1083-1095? 407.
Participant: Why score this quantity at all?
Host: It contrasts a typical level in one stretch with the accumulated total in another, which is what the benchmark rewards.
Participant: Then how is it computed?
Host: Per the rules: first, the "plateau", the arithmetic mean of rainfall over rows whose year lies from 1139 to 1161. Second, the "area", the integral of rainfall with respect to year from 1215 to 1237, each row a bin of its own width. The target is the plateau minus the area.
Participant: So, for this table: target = -8963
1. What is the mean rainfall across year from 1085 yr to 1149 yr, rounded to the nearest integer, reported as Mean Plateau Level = 421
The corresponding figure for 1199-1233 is 438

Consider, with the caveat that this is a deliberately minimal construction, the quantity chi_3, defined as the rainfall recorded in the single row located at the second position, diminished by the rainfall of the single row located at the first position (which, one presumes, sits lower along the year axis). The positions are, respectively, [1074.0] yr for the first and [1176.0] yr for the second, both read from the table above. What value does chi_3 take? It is 39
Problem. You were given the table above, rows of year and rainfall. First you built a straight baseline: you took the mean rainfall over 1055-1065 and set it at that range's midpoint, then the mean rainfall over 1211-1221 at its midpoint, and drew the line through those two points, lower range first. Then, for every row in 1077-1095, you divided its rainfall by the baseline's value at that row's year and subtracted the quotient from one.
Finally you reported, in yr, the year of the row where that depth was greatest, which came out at 1080.0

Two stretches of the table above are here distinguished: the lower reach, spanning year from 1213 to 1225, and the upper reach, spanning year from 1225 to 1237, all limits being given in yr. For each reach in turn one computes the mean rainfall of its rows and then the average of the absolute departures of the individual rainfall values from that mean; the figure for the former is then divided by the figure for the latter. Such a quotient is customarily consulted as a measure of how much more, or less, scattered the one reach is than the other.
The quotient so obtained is 0.83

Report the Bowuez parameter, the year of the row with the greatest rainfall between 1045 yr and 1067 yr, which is 1066.0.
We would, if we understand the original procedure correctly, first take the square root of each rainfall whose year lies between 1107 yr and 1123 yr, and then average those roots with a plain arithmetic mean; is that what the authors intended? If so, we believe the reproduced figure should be 20.7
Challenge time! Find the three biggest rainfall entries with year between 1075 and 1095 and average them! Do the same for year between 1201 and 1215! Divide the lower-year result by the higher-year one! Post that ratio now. 0.89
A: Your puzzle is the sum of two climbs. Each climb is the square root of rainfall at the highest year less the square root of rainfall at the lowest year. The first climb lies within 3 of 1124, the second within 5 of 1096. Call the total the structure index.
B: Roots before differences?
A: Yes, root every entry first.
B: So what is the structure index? 1.2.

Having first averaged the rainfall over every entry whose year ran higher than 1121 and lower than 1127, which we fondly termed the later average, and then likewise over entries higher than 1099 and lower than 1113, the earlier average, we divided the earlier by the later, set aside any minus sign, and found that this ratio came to 1.18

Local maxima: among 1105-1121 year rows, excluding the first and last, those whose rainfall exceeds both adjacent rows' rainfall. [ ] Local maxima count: 1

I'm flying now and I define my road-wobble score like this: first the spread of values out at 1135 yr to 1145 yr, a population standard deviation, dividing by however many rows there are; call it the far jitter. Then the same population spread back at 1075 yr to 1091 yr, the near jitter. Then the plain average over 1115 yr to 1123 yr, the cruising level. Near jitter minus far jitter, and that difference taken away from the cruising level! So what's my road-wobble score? 405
